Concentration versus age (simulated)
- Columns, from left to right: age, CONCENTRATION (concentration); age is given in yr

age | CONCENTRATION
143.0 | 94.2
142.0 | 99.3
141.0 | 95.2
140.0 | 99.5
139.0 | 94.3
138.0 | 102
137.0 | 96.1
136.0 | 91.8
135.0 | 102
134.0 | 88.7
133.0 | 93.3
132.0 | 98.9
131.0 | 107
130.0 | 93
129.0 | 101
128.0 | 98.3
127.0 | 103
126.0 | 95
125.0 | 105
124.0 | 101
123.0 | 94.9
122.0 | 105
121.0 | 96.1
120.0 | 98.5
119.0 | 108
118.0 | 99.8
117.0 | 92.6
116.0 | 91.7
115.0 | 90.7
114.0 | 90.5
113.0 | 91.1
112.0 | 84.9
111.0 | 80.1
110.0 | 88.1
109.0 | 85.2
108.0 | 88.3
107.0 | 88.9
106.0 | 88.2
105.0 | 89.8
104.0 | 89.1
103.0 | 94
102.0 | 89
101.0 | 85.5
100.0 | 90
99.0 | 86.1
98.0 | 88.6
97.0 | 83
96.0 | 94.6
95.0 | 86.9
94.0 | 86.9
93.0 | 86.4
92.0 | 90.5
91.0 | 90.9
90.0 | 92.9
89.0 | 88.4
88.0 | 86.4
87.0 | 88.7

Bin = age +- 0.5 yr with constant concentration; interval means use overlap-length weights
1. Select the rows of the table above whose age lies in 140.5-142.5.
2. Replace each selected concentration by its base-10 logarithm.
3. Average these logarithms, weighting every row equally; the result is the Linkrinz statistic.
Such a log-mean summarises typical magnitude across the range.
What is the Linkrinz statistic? 1.99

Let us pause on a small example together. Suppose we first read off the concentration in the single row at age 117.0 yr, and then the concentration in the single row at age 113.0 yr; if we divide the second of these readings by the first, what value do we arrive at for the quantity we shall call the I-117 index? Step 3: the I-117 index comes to 0.98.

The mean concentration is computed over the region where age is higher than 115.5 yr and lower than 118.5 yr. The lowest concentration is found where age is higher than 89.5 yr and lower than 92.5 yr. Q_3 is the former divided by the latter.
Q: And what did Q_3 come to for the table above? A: 1.05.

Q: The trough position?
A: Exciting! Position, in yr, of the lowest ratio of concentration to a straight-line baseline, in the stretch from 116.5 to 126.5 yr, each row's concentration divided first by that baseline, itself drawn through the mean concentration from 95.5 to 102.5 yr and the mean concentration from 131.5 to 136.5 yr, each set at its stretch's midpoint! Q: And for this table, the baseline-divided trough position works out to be 117.0 yr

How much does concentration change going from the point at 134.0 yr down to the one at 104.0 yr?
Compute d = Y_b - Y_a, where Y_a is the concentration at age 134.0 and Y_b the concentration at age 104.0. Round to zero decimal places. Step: 0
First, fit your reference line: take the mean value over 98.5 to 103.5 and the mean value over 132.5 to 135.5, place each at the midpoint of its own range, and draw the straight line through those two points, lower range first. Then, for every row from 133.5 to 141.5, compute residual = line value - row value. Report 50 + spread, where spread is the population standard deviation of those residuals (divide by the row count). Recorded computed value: 54.4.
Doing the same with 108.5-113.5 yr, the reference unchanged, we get 53.6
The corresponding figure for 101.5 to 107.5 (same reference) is 52.1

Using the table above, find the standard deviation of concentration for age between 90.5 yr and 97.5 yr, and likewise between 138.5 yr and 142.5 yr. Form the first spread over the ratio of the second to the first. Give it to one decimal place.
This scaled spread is 5.3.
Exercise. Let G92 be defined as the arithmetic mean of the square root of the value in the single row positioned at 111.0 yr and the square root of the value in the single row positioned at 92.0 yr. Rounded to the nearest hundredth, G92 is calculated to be 9.23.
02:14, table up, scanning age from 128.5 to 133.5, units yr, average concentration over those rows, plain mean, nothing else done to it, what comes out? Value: 99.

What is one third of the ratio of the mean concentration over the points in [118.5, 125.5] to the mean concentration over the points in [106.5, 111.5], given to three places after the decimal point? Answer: 0.392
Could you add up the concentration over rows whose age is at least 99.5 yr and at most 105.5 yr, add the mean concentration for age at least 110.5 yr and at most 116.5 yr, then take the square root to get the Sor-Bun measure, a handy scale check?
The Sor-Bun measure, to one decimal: 25.0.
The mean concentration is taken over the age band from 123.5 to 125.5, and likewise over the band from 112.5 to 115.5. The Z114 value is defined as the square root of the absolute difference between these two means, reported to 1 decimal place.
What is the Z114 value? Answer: 3.5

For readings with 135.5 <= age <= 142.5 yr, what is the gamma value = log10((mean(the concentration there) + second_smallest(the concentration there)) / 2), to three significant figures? 1.98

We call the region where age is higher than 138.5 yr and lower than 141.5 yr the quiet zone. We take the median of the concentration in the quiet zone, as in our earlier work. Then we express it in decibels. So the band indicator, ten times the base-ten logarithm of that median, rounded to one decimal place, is 19.8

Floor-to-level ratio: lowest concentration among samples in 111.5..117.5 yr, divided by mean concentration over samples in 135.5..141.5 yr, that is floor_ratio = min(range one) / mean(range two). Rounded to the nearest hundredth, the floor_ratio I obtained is 0.88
